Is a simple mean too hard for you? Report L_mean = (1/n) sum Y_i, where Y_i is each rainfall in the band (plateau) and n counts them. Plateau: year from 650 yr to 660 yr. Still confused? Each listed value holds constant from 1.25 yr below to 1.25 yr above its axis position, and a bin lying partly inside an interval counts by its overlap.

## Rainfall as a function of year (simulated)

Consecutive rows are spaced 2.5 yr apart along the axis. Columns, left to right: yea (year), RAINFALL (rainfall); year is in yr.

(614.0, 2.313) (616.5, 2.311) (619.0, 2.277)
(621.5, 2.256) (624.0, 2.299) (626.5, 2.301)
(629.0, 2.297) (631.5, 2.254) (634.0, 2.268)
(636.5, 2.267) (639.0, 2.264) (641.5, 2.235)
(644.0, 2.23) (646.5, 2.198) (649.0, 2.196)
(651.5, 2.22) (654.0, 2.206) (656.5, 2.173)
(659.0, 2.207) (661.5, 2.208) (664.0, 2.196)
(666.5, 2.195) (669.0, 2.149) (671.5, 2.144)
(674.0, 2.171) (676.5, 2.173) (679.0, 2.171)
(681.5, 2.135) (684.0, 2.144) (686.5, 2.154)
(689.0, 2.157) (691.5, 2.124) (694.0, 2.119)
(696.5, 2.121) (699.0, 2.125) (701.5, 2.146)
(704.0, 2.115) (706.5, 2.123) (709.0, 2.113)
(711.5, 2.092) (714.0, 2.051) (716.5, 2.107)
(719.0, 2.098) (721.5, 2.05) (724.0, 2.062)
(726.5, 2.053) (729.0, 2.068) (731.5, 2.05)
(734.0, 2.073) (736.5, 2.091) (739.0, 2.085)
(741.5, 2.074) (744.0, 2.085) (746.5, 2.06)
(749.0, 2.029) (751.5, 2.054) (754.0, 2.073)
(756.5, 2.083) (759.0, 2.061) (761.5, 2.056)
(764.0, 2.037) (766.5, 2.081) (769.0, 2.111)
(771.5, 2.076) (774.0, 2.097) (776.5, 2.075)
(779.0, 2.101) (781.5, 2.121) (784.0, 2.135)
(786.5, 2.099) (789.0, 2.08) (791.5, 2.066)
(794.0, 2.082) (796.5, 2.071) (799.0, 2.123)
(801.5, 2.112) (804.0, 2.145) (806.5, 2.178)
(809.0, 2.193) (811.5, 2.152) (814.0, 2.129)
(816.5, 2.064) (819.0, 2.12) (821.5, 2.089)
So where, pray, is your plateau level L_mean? 2.20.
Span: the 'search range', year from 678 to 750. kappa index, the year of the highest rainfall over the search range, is 679.0 yr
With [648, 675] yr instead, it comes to 651.5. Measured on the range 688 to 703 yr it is 689.0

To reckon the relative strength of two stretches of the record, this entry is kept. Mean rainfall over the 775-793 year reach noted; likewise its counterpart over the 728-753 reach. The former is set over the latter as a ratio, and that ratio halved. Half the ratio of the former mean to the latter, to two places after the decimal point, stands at 0.51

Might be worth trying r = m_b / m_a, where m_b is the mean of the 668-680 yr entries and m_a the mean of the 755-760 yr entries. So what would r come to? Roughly 1.043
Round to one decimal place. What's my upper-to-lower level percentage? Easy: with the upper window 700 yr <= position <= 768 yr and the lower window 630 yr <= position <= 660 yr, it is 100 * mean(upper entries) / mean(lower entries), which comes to 93.3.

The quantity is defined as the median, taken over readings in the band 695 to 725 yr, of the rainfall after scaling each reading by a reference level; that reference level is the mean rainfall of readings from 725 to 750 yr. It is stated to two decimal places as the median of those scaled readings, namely 1.02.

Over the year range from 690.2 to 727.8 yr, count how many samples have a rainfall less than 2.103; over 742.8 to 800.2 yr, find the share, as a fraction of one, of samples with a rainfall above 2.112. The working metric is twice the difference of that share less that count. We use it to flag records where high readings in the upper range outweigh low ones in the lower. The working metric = -11.7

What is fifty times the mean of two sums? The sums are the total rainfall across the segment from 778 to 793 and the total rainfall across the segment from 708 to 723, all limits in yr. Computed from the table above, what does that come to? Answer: 628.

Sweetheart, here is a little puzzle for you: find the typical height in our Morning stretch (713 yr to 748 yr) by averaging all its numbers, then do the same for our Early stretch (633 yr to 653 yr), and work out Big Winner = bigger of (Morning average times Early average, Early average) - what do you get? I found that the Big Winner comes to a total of 4.63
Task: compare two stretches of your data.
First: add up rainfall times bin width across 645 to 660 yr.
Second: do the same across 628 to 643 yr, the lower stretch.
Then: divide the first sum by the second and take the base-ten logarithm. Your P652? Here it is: -0.012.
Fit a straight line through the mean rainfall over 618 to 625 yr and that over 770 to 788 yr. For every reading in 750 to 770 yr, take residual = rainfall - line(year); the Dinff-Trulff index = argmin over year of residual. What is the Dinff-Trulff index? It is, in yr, 764.0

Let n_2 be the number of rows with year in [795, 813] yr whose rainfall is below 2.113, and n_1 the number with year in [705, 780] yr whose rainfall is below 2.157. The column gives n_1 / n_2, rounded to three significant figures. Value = 15.0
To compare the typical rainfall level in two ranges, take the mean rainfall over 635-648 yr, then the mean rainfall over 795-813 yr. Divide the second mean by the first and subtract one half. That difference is 0.46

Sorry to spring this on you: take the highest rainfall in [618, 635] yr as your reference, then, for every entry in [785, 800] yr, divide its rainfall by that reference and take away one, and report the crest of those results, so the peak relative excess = -0.077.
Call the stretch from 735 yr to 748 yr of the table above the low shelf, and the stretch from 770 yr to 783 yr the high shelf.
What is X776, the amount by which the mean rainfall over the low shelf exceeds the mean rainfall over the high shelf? -0.02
